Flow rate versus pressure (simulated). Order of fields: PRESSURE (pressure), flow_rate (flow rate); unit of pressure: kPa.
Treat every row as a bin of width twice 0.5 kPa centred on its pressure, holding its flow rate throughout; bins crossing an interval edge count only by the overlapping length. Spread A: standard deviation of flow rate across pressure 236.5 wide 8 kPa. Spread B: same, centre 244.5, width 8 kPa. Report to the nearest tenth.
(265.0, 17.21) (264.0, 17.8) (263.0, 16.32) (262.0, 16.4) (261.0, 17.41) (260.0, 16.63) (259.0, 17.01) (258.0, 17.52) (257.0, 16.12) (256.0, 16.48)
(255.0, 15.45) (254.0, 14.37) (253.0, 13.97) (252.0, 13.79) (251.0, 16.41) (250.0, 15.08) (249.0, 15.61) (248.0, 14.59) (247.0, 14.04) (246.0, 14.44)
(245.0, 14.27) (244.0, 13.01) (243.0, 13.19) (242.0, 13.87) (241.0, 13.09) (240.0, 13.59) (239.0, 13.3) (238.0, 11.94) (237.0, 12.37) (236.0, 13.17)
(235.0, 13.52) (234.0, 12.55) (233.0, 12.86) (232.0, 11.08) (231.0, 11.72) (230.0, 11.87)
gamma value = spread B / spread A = 1.1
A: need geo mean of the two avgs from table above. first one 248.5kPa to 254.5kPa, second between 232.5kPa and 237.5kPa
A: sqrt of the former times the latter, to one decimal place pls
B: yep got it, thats 13.8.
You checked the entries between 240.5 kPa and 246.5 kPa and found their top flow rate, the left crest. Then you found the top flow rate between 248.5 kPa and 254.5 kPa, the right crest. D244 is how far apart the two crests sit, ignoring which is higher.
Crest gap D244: 2.0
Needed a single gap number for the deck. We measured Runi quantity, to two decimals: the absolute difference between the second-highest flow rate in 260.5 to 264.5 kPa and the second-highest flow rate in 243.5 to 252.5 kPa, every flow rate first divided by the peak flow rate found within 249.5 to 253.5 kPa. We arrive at 0.11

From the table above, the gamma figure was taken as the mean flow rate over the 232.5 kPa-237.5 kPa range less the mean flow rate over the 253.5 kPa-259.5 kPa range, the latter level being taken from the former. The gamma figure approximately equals -3.3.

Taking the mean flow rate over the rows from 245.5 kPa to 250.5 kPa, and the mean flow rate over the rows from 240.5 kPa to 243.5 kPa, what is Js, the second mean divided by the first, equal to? 0.907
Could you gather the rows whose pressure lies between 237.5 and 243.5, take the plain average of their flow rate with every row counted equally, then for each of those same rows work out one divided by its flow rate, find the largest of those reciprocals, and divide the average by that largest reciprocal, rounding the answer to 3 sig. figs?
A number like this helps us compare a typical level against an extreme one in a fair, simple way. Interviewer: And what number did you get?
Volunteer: 157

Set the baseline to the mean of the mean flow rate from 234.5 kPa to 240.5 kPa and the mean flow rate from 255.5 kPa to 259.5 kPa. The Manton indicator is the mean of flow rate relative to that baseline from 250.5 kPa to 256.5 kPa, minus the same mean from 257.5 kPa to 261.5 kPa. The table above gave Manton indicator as -2.1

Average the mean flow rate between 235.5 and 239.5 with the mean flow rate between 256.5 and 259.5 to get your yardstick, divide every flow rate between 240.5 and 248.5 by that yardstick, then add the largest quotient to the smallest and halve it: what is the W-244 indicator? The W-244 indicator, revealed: 0.933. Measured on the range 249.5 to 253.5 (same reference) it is 1.021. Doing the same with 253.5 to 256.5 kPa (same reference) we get 1.043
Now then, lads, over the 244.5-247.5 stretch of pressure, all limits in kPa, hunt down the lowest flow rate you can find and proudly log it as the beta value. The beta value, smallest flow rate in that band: 14.04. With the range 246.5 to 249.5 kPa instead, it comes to 14.04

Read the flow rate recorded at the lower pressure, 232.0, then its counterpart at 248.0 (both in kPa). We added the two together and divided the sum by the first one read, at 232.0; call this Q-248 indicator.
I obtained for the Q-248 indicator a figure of 2.32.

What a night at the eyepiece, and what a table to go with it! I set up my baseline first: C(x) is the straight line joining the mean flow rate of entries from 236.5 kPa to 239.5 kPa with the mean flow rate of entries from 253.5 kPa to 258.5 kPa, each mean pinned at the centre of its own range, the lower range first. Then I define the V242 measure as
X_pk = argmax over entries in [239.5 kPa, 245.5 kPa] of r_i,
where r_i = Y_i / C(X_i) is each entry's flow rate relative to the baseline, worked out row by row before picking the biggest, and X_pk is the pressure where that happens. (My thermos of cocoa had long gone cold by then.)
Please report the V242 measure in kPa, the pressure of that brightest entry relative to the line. 240.0 kPa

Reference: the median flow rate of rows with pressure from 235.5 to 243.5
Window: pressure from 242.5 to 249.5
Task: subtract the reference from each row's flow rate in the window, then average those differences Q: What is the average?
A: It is 1.0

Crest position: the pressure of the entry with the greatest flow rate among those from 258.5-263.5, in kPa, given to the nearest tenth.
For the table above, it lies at 261.0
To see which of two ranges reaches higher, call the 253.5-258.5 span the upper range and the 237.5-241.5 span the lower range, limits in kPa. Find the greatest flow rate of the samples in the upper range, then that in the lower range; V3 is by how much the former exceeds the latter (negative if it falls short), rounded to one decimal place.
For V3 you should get 3.9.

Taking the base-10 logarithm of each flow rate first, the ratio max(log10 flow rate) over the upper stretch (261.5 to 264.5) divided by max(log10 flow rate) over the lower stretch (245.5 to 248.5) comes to 1.07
